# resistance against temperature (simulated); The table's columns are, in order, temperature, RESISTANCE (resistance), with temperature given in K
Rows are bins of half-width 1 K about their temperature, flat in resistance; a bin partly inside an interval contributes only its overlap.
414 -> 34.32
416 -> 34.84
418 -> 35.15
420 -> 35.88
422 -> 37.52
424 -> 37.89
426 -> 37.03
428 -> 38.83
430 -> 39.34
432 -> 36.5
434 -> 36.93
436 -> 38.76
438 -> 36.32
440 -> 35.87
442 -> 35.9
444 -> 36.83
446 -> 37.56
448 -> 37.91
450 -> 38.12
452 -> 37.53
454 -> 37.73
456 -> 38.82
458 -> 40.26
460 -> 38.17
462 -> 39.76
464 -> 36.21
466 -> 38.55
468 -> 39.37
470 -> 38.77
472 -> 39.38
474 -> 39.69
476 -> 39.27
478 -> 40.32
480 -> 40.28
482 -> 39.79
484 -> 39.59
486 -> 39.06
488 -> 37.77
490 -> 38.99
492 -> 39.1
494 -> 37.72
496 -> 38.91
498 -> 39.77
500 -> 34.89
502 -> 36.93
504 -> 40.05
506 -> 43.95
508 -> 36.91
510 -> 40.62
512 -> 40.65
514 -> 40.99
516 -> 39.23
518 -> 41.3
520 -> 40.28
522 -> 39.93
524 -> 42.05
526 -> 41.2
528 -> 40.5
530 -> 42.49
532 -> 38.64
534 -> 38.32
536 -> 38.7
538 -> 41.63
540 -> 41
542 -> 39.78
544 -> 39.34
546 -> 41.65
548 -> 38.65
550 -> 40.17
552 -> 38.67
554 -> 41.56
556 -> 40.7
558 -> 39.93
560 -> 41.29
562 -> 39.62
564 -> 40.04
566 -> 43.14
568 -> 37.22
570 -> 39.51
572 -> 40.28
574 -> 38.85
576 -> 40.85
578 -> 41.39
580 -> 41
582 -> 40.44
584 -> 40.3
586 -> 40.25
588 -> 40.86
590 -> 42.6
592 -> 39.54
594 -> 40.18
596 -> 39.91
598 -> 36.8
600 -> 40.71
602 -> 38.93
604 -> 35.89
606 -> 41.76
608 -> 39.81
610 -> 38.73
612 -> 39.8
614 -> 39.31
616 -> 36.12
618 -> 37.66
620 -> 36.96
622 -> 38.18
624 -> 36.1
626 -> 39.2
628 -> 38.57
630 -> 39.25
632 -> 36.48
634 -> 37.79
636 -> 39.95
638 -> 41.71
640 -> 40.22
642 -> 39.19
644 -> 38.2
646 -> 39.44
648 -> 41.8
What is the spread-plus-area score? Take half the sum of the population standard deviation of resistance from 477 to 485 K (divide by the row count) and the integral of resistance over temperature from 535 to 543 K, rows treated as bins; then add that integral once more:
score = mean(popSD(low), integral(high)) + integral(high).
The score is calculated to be 483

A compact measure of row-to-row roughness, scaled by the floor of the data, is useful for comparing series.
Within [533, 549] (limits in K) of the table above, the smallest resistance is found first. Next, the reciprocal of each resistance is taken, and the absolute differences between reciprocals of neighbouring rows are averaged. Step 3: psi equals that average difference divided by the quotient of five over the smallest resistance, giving 0.0074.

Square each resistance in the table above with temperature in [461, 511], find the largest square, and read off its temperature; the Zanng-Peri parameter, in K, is 506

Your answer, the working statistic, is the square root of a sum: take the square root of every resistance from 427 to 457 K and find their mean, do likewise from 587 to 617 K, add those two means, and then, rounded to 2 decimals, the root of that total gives 3.52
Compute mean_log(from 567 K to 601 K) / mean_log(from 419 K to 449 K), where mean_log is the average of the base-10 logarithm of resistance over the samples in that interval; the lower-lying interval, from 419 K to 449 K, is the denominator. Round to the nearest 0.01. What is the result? 1.02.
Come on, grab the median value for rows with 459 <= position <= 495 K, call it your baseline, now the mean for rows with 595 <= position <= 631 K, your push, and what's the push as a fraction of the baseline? 0.98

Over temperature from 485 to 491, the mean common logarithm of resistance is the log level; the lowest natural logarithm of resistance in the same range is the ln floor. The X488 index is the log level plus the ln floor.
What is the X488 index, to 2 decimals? 5.22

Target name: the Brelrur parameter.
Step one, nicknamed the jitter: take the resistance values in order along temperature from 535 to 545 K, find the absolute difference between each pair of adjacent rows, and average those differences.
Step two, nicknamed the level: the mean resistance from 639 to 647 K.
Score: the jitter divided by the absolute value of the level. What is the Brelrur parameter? 0.033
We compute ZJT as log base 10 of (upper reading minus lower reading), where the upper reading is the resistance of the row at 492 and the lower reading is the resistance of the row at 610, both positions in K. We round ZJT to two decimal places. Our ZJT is -0.43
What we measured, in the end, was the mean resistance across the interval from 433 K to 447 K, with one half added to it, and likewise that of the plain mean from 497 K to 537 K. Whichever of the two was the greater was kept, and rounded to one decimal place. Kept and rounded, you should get 39.9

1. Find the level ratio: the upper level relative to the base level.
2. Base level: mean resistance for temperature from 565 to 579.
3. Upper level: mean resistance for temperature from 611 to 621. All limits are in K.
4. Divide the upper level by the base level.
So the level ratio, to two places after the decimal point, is 0.95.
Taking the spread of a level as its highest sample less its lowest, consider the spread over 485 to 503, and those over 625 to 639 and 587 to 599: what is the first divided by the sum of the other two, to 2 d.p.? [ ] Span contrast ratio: 0.44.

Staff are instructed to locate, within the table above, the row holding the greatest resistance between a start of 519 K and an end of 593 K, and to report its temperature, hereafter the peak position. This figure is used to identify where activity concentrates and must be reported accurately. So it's 566 K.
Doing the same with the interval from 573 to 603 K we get 590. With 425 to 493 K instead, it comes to 478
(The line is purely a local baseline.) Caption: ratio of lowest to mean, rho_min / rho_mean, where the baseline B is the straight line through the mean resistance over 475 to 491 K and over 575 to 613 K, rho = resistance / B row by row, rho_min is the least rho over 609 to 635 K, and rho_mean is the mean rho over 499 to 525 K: 0.89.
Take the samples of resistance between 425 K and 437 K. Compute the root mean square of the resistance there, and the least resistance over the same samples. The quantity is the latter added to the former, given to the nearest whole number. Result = 74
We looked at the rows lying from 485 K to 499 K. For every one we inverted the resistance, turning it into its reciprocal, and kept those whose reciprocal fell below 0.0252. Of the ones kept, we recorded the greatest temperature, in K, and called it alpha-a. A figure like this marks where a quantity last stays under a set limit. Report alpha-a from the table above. 498 K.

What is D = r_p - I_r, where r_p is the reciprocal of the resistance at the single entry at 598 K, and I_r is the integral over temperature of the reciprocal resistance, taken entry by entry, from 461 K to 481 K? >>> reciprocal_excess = -0.5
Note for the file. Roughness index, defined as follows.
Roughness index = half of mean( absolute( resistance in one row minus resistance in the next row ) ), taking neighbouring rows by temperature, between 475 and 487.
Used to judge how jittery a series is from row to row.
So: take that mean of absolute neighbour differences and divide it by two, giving 0.23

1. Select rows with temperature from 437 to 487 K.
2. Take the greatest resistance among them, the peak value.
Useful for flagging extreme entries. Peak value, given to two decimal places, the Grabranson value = 40.32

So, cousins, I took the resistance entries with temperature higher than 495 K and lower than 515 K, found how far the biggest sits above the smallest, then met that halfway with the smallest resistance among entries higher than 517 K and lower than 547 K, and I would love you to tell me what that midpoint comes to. 23.7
